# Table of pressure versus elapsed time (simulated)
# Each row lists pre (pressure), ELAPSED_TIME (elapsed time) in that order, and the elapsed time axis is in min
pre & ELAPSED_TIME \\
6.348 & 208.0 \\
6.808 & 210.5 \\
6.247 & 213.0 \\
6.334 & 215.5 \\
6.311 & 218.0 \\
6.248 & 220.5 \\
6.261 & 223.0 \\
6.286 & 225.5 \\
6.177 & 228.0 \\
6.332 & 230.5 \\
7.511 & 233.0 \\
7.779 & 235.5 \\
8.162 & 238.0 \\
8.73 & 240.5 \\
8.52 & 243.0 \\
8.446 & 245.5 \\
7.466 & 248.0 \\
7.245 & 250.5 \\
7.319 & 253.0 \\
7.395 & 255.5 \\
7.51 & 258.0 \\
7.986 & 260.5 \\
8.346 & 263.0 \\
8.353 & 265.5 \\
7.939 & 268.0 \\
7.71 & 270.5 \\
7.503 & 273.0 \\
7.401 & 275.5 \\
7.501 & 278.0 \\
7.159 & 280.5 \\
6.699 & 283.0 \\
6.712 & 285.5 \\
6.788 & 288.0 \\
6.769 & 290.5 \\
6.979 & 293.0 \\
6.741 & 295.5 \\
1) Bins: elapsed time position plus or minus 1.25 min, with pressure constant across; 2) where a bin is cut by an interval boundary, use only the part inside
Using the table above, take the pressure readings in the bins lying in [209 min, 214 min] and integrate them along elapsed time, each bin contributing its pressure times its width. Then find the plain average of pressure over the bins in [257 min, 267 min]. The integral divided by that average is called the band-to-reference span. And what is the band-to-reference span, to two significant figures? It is 4.1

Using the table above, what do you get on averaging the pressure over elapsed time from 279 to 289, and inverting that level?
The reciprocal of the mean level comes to 0.146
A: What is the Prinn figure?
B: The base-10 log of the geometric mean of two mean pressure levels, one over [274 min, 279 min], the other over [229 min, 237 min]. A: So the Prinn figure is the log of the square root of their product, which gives 0.865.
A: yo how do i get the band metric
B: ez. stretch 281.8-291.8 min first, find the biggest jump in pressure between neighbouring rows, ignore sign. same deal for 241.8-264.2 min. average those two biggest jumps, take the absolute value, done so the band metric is 0.53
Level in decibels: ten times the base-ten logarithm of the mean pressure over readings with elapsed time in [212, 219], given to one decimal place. 8.0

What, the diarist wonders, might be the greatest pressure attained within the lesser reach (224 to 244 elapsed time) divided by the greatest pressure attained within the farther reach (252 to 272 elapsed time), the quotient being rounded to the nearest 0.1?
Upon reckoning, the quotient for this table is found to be 1.0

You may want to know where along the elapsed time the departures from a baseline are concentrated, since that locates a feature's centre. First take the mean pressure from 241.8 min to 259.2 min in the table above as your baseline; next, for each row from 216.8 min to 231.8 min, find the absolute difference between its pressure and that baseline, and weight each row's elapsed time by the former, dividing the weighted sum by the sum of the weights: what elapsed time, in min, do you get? 224.3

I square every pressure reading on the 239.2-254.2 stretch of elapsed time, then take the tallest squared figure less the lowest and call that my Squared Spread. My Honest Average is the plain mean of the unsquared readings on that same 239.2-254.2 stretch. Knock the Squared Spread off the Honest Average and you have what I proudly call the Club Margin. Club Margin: -16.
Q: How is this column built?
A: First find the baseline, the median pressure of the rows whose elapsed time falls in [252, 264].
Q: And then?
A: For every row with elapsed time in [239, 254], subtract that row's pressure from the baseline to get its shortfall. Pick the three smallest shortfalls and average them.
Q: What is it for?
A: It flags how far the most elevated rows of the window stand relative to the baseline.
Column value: -1.1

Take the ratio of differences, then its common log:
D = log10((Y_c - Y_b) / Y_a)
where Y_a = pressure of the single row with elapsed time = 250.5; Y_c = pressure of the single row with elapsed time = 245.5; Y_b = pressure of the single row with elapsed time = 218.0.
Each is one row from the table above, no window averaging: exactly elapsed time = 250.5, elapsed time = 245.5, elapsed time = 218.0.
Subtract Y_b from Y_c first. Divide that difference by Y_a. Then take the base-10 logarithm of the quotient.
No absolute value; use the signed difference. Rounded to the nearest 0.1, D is -0.5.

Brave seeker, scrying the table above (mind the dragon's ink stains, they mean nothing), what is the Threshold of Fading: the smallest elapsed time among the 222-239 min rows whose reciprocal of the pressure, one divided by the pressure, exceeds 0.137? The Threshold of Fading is 223.0 min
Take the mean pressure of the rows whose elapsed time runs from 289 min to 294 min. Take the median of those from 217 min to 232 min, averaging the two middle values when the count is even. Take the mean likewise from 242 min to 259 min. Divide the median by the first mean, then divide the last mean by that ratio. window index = 8.4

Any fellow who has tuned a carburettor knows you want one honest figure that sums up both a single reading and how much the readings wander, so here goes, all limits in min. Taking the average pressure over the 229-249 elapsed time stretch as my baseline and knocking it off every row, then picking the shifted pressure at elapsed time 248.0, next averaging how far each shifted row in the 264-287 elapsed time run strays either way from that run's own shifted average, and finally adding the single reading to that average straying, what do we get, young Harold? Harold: 0.0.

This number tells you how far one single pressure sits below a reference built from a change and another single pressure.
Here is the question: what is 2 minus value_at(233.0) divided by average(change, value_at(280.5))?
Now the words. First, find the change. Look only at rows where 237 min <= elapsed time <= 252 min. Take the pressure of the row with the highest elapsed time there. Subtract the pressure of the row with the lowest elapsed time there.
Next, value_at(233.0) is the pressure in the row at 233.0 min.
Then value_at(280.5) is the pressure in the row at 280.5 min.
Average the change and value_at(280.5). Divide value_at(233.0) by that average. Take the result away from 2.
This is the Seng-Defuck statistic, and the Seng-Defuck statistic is -0.4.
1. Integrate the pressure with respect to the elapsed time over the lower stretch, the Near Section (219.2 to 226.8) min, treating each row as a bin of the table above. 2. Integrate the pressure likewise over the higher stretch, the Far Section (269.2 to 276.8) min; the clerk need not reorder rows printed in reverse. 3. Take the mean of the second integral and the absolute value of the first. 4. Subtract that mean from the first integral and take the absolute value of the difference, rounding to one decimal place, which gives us 4.8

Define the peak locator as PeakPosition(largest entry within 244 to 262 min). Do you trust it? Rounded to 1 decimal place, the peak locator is 245.5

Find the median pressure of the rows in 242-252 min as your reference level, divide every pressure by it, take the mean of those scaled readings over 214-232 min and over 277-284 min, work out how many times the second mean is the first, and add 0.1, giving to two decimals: 1.23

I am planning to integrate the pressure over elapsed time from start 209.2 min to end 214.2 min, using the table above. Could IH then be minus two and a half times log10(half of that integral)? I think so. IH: -3.03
